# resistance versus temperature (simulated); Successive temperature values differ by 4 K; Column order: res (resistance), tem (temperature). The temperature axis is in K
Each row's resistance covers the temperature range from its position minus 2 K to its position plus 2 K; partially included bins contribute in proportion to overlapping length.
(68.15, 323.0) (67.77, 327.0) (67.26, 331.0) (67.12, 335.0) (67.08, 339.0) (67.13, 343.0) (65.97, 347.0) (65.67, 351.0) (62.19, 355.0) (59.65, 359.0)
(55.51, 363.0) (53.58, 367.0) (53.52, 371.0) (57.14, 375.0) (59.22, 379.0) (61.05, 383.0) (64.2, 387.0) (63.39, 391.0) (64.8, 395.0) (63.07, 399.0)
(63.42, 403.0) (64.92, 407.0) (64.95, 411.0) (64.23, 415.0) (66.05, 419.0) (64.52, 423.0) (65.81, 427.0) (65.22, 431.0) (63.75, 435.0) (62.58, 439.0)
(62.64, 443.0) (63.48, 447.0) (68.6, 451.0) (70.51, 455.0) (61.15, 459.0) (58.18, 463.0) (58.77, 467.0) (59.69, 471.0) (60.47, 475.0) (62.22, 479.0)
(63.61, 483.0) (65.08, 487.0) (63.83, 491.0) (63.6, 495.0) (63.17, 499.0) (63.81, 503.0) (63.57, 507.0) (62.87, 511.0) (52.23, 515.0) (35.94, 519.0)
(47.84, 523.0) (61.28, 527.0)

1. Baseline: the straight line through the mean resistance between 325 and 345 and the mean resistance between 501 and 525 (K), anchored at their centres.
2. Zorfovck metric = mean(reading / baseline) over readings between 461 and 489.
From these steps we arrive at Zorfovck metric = 1.071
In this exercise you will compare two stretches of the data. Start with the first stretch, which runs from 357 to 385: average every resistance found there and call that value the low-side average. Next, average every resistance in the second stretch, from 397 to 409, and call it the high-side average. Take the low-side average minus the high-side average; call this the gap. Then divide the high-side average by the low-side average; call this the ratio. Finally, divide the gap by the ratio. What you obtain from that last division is -6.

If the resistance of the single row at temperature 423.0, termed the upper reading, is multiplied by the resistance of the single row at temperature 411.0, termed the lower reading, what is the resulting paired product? 4191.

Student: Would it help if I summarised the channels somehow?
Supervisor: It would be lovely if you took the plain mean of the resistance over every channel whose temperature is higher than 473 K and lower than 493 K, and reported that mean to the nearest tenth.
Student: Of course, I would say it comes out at 63.0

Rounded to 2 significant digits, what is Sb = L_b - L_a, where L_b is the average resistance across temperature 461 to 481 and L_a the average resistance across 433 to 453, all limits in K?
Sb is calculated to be -4.3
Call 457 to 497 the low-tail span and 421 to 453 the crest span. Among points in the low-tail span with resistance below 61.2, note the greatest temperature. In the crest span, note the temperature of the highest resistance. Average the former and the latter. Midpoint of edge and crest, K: 463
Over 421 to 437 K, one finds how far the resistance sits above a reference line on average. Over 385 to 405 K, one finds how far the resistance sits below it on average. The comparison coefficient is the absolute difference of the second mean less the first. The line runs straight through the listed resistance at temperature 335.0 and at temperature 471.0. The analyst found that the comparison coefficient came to 2.8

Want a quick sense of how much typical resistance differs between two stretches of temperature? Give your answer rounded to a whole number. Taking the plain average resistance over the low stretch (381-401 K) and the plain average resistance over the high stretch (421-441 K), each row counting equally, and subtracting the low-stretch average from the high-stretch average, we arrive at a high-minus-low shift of 1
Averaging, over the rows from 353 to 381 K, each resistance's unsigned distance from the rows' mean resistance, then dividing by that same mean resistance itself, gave 0.046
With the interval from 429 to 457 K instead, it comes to 0.038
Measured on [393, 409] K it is 0.013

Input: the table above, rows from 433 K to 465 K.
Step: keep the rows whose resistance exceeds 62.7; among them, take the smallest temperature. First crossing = 435.0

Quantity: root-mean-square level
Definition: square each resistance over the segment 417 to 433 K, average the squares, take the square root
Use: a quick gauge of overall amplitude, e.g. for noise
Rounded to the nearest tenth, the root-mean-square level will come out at 65.4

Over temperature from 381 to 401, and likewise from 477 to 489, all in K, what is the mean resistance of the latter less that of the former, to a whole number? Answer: 0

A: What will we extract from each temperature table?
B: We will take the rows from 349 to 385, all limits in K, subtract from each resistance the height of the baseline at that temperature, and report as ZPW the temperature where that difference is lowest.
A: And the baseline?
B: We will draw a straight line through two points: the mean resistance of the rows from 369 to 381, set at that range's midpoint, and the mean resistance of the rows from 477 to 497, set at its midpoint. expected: 371.0 K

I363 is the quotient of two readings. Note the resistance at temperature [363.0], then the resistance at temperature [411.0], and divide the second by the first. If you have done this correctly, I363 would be 1.17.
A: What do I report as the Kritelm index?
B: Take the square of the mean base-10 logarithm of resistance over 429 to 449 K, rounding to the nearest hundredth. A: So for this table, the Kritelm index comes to 3.25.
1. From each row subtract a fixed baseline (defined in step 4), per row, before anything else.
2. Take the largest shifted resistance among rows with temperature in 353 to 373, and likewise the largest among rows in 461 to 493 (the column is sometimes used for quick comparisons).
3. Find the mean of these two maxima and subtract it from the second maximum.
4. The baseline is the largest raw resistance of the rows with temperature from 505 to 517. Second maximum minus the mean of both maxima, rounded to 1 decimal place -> 1.4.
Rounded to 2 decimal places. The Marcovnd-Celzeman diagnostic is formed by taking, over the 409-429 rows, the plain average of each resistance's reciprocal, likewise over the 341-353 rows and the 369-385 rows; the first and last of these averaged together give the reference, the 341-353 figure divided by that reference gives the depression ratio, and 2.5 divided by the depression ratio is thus 2.71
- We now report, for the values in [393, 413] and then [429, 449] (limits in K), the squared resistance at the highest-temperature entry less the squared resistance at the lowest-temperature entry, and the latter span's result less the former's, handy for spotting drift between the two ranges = -243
